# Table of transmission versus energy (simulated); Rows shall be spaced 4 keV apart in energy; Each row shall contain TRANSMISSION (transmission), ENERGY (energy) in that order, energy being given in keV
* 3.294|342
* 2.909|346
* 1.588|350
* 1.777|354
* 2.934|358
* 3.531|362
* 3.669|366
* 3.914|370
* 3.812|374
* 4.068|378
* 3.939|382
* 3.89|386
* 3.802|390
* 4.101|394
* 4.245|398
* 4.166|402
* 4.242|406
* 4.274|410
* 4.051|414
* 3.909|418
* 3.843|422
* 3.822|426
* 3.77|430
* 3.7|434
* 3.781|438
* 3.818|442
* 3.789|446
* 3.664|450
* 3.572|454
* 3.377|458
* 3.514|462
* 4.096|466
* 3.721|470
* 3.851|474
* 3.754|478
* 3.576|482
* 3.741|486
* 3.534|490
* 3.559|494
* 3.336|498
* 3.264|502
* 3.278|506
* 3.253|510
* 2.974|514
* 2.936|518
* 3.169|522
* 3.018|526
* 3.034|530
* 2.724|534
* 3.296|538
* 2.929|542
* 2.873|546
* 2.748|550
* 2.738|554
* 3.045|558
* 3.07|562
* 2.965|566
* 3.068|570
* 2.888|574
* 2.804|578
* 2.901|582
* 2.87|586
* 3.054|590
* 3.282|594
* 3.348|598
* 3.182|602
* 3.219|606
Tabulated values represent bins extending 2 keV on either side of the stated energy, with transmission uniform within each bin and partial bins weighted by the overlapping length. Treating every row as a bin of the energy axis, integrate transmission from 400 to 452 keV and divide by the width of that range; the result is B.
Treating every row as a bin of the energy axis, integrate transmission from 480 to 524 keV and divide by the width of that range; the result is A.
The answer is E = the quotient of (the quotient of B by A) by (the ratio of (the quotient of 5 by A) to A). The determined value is 2.60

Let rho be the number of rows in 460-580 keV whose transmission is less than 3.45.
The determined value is 21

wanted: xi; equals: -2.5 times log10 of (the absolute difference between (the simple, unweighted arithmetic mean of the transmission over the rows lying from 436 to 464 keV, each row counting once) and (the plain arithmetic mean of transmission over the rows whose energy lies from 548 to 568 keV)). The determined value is 0.3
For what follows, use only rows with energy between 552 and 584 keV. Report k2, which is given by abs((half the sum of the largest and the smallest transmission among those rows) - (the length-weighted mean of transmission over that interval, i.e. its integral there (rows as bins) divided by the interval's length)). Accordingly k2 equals 0.031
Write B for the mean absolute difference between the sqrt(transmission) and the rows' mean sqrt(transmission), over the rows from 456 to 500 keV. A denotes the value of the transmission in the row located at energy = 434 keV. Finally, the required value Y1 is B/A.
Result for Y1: 0.0122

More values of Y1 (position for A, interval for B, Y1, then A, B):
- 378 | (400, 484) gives 0.0110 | 4.068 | 0.045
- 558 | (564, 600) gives 0.0140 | 3.045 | 0.043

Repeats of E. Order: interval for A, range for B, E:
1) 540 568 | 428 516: 2.09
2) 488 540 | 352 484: 2.39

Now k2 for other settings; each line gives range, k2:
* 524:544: 0.010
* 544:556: 0.019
